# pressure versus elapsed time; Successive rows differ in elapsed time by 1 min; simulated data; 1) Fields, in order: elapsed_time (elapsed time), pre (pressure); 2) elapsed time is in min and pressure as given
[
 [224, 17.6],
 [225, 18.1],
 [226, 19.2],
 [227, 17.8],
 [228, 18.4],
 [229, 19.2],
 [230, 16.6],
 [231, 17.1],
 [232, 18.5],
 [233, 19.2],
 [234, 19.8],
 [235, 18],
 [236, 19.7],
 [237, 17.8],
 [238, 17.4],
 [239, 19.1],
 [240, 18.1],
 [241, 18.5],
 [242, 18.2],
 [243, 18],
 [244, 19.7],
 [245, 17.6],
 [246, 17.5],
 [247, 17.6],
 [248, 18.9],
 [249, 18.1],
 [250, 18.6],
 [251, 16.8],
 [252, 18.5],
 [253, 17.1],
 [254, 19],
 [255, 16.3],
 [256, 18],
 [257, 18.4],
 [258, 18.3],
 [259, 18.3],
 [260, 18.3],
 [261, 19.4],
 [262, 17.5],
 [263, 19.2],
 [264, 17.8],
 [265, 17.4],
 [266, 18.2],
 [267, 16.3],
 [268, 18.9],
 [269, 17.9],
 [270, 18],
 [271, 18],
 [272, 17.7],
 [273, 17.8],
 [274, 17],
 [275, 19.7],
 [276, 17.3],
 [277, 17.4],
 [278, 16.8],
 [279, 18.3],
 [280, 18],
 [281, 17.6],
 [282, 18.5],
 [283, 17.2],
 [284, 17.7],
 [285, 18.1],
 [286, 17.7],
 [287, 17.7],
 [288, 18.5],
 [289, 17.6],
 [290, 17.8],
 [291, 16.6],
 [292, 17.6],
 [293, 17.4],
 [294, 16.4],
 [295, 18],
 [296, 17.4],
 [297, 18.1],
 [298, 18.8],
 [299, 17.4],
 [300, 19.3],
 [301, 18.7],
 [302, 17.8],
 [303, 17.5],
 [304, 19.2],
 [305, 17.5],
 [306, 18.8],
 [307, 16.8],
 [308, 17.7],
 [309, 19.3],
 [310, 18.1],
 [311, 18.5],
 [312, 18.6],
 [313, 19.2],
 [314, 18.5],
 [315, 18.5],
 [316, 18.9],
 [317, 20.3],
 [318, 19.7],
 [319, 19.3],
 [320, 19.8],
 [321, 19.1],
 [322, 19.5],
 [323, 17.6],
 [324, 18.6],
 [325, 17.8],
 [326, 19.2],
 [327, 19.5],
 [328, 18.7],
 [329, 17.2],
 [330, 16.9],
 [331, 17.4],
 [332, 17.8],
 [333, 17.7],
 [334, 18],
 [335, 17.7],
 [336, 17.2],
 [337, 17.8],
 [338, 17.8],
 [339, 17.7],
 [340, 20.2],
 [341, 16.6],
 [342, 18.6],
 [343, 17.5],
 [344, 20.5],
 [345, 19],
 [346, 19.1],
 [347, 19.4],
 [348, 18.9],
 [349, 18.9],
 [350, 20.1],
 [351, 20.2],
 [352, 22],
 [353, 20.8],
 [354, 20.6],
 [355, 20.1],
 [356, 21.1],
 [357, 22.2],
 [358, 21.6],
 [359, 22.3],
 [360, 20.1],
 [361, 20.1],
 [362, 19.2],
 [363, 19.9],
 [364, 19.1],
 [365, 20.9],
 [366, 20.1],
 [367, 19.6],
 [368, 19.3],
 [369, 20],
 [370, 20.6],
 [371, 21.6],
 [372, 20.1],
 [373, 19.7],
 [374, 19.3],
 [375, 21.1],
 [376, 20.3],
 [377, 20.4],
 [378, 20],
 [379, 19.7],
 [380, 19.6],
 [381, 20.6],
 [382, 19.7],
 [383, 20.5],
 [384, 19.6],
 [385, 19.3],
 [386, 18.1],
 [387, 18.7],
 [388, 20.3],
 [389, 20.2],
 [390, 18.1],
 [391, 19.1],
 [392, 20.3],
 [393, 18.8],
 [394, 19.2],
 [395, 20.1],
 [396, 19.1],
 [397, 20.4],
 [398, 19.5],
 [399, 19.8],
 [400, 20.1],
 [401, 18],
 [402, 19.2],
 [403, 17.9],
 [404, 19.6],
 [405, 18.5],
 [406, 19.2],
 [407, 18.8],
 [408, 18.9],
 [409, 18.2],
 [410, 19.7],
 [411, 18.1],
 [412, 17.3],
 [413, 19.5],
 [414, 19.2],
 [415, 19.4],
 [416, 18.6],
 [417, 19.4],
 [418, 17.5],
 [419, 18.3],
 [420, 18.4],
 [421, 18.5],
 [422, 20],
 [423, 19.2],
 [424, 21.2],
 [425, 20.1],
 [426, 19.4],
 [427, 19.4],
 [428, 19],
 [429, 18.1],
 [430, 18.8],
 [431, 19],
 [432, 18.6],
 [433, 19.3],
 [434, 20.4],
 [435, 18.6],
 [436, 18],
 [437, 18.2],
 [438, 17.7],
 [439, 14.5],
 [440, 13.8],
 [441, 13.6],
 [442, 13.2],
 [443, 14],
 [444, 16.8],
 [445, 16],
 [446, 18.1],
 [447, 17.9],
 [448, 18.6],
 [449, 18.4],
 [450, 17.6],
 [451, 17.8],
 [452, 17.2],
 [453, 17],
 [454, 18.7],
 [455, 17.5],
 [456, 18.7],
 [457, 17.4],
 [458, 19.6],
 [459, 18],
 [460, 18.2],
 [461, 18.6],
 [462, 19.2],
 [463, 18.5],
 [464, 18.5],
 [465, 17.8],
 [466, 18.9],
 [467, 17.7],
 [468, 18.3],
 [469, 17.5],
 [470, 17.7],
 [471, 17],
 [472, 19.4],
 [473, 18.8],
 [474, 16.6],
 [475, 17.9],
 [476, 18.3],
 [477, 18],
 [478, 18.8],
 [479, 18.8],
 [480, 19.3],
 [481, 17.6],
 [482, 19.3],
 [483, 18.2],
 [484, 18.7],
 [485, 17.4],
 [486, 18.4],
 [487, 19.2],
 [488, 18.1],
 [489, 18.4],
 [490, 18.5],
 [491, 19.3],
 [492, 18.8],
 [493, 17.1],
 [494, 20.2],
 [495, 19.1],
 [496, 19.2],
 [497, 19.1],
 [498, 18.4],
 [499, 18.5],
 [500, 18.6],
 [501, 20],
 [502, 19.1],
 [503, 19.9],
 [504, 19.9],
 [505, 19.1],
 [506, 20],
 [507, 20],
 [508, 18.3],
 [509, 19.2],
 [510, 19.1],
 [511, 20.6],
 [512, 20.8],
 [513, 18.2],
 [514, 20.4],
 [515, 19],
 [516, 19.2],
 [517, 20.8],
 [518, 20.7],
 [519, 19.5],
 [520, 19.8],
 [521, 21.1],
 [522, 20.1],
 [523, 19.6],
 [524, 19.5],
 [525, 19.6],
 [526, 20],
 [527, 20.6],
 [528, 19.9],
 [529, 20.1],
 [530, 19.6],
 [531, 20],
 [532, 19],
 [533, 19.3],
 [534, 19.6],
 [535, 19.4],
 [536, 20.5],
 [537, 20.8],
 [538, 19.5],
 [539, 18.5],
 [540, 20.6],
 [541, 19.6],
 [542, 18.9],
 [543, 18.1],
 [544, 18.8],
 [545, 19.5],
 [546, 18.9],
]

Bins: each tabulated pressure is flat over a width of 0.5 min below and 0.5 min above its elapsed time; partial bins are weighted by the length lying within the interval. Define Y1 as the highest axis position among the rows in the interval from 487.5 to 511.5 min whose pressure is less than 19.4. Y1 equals 510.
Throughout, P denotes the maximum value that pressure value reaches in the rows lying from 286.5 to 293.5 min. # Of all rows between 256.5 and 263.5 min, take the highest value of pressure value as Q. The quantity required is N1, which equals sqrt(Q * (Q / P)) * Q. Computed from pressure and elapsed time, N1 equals 87.5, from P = 18.5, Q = 19.4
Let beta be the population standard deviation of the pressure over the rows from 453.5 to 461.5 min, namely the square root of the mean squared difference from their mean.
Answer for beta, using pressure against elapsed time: 0.67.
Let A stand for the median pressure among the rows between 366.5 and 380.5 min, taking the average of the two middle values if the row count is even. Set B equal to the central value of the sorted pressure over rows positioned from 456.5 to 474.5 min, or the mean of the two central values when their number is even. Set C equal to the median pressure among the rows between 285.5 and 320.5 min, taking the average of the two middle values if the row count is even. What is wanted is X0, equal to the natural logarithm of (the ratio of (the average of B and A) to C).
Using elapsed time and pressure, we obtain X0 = 0.06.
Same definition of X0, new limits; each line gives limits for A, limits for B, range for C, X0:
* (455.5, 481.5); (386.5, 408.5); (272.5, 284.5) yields 0.06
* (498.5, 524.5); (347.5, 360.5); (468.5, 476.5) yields 0.12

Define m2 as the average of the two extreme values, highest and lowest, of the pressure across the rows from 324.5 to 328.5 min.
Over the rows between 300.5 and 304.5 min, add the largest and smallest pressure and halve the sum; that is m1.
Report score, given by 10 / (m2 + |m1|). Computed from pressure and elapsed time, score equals 0.270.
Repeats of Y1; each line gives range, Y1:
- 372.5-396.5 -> 396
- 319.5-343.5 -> 343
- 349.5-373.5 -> 368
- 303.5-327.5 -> 326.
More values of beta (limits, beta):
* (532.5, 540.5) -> 0.74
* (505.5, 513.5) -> 0.92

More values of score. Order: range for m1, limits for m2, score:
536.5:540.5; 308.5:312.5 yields 0.261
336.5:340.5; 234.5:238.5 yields 0.267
